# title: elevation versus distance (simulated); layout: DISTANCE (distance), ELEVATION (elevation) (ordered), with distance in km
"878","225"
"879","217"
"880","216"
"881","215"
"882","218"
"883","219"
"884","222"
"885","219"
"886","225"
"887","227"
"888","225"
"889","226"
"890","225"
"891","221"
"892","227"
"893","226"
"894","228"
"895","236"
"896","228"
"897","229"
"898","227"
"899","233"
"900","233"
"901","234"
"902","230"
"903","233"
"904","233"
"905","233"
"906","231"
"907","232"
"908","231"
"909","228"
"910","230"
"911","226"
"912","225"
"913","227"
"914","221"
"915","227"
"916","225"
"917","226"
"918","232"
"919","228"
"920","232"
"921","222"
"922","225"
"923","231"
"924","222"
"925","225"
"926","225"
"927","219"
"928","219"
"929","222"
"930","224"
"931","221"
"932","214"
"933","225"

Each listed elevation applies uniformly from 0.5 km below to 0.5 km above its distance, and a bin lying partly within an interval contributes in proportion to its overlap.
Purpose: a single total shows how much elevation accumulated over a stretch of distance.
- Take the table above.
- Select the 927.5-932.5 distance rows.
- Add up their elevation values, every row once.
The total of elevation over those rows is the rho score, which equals 1100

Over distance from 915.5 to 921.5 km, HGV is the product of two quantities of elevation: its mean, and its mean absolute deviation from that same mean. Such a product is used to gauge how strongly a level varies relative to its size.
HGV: 720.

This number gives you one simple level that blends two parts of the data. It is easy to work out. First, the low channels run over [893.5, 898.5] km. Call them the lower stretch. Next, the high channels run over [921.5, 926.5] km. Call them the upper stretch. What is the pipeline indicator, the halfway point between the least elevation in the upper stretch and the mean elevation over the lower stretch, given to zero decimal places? 226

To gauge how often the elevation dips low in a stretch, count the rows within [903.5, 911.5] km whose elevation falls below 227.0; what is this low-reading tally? 1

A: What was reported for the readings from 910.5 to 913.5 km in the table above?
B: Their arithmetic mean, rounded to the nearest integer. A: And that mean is 226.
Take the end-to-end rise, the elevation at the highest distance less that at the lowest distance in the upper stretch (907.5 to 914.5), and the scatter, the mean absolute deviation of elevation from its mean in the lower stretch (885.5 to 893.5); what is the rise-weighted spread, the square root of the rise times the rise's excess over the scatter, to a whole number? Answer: 11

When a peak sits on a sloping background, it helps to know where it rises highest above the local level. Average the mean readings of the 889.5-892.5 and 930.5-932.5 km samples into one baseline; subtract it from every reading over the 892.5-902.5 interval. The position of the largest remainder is 895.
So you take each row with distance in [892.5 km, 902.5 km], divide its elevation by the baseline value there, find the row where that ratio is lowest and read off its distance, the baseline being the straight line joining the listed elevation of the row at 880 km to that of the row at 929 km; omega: 893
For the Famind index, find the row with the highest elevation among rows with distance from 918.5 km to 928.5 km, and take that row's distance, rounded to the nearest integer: 920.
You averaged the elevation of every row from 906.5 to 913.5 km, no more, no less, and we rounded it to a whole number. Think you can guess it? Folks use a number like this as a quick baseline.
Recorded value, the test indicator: 228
